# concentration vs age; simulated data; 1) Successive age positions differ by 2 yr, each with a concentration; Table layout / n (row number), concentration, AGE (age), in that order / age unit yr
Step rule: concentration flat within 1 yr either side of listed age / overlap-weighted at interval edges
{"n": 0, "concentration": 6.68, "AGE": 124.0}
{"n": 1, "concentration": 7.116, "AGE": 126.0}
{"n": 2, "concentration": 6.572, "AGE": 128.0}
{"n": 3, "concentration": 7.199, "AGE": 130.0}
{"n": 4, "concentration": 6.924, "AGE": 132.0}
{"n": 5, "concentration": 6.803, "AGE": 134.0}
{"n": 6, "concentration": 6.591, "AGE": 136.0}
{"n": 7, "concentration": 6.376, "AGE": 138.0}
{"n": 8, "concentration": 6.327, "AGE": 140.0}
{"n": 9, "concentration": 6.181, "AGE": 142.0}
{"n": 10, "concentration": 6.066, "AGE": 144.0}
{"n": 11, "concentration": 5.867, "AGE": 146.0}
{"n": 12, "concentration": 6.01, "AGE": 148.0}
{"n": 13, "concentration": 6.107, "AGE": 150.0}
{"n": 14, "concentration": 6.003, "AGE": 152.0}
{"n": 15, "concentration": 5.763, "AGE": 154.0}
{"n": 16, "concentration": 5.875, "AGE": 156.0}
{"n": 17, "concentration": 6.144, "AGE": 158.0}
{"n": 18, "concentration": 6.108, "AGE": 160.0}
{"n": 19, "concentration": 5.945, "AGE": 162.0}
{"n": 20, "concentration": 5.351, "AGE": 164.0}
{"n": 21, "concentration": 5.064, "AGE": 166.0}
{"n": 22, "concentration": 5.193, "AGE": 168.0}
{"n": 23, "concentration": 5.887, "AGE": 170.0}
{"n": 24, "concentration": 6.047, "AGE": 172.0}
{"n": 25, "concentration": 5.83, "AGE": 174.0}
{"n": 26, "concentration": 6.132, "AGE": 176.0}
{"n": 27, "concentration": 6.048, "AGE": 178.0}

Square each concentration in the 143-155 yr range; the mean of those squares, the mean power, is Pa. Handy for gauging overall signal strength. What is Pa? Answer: 35.6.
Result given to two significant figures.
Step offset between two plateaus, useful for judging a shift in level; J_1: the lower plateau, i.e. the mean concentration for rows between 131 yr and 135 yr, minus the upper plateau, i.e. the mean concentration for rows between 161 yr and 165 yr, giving 1.2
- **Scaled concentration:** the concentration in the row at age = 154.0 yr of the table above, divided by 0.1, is 58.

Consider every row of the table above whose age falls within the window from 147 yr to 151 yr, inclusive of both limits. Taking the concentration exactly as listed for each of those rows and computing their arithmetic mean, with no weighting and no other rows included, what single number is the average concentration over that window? 6.1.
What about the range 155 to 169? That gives 5.7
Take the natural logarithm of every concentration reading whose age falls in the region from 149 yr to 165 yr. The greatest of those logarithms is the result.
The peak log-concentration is 1.82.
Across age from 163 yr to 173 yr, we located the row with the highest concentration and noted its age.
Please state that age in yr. 172.0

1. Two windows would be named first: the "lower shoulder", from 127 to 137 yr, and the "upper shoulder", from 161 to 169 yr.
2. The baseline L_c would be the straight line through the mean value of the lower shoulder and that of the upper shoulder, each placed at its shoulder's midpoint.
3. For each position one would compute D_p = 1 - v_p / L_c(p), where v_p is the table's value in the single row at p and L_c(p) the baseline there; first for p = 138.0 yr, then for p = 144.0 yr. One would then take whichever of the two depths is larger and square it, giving 0.0014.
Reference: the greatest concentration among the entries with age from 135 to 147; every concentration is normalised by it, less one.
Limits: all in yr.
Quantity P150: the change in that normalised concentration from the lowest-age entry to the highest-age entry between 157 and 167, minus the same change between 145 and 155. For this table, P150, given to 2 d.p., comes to -0.15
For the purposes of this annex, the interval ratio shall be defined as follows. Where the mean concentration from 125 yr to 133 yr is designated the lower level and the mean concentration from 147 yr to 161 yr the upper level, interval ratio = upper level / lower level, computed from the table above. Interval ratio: 0.86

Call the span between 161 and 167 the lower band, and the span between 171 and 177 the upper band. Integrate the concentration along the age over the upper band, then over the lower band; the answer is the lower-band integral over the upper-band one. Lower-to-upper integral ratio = 0.91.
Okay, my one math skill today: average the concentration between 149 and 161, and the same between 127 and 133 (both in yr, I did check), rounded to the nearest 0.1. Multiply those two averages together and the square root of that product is 6.4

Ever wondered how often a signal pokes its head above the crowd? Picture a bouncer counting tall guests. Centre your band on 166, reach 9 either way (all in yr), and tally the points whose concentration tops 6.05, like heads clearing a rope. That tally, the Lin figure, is 2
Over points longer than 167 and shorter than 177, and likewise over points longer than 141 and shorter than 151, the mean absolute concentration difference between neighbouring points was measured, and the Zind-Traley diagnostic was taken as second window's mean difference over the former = 0.40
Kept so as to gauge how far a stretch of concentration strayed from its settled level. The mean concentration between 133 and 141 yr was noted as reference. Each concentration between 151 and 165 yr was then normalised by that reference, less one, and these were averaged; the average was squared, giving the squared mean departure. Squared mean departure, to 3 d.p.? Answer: 0.010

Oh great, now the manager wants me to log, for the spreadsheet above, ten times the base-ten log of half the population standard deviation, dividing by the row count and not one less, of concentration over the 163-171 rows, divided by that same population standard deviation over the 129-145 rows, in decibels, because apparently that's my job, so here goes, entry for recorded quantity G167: -3.7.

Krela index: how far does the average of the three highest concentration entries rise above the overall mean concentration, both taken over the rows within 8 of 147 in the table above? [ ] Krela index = 0.16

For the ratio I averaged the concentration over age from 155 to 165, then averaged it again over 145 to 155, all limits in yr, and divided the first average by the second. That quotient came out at 0.99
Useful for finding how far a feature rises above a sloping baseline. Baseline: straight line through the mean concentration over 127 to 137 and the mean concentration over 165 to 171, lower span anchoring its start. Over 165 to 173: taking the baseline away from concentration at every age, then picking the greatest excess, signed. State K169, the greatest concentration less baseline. 0.83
